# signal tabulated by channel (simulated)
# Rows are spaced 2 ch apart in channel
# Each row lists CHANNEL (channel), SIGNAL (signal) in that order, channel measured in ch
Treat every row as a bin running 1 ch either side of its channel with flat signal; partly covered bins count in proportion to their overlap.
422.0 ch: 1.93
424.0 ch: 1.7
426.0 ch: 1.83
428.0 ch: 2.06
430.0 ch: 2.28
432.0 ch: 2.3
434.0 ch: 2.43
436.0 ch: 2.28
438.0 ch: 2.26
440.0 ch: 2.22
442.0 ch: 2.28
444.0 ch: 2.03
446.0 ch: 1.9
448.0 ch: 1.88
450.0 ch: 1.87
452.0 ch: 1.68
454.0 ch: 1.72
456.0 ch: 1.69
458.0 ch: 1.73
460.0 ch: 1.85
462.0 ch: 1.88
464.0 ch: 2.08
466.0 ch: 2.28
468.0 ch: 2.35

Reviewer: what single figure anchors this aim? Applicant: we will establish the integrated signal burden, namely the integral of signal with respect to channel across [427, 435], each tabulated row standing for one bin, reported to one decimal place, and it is 18.1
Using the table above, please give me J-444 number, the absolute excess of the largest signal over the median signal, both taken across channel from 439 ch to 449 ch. 0.25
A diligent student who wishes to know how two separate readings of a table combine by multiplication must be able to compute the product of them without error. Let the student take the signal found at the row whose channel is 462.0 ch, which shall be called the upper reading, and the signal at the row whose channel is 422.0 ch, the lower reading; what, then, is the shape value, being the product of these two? 3.63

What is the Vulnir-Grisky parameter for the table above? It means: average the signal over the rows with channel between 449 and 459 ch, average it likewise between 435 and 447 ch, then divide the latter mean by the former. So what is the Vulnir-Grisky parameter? 1.24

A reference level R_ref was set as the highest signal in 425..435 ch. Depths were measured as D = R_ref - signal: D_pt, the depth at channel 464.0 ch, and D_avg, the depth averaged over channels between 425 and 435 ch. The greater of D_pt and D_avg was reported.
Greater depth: 0.35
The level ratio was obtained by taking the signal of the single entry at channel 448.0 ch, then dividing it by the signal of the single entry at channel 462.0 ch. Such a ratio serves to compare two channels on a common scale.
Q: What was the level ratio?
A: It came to 1.00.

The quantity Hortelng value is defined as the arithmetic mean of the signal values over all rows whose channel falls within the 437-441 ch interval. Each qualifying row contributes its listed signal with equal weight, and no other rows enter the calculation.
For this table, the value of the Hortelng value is 2.2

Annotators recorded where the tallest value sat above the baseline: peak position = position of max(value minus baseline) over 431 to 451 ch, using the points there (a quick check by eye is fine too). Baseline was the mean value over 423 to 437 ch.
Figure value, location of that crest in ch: 434.0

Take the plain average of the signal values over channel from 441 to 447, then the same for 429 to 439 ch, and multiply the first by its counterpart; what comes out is 4.8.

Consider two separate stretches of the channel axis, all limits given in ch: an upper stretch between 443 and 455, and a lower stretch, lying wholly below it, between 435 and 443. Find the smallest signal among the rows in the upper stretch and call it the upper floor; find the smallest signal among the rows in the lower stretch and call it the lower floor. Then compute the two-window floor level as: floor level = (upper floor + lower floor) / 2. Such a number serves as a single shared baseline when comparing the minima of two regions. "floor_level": 1.95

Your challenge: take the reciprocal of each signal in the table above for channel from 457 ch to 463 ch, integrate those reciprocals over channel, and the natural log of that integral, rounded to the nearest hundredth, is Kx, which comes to 1.19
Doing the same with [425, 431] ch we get 1.08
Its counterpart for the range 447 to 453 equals 1.20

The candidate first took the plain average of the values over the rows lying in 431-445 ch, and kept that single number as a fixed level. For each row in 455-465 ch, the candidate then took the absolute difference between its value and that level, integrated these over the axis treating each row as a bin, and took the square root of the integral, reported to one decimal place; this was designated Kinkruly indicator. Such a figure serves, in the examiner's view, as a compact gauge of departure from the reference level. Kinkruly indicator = 2.0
